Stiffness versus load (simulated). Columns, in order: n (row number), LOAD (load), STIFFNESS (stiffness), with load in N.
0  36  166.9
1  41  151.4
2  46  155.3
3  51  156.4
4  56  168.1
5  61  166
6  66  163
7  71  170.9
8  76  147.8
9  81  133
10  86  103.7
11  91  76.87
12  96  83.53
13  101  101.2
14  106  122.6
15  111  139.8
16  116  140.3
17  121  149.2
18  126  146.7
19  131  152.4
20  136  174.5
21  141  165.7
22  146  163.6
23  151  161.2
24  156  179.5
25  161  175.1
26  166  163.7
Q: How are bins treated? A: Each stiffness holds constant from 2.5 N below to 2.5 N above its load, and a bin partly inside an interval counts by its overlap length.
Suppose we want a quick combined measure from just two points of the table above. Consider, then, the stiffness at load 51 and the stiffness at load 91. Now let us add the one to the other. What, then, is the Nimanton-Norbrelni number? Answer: 233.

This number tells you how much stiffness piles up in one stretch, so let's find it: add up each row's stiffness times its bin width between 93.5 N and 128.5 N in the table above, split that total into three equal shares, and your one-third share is 1472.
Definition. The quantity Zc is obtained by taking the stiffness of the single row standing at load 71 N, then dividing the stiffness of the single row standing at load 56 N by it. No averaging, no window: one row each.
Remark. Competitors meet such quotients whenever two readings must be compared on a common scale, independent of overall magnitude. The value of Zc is 0.98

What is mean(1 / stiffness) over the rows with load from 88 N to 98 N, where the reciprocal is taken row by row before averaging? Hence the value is 0.012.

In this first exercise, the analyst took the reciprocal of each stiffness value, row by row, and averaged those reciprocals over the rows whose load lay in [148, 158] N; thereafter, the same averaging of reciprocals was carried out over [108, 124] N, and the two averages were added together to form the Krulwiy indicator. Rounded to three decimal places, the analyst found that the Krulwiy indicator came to 0.013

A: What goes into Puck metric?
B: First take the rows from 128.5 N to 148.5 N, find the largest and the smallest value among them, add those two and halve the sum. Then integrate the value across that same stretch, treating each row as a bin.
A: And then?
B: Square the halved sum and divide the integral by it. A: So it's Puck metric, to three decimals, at 0.123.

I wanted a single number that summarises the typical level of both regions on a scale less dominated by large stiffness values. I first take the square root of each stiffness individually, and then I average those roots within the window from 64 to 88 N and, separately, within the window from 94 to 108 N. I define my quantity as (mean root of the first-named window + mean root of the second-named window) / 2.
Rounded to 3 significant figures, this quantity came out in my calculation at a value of 11.0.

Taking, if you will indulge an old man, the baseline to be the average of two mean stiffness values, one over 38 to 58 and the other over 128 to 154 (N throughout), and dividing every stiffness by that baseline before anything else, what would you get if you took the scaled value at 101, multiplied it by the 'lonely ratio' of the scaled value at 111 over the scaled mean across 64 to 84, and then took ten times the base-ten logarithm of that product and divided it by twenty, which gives -0.12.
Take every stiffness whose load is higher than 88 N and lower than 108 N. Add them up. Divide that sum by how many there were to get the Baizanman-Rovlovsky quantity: 96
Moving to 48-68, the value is 163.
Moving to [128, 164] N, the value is 167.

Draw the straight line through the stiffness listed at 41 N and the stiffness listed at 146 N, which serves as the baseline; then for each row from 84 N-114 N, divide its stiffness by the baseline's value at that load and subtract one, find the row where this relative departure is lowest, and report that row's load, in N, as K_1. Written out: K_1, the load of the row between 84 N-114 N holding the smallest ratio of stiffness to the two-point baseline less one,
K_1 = 91 N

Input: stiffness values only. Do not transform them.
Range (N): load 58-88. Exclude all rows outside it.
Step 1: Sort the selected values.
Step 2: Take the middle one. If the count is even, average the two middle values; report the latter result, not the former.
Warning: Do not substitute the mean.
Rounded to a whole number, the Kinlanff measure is 155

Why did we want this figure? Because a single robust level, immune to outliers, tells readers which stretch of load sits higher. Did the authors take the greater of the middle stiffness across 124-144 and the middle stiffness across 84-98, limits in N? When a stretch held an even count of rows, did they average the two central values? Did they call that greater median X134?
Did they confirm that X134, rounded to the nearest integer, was 159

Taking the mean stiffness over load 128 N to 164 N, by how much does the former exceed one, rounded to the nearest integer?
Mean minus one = 166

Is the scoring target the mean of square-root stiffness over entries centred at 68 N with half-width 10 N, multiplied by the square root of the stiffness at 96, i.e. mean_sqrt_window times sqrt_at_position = 116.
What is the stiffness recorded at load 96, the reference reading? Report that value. 83.53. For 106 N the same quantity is 122.6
